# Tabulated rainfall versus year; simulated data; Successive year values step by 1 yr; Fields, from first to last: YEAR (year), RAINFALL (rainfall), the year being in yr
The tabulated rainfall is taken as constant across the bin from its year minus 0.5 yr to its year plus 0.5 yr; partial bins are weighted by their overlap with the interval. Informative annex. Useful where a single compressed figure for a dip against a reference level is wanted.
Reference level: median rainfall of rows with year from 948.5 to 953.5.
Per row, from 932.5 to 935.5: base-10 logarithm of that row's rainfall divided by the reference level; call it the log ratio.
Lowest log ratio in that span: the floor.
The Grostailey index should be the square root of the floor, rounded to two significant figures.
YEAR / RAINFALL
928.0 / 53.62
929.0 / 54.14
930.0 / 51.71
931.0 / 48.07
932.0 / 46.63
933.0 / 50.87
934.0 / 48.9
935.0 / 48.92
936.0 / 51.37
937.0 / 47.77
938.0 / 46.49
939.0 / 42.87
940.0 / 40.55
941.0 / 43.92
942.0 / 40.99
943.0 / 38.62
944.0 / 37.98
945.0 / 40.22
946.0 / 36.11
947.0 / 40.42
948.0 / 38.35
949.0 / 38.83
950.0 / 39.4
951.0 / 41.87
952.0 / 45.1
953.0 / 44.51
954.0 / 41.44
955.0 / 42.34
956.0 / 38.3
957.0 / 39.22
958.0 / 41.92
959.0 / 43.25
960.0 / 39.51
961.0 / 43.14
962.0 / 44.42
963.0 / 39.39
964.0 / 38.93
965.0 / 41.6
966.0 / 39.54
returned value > 0.26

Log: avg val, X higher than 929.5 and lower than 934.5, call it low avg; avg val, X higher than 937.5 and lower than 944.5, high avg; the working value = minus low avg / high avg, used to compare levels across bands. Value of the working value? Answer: -1.18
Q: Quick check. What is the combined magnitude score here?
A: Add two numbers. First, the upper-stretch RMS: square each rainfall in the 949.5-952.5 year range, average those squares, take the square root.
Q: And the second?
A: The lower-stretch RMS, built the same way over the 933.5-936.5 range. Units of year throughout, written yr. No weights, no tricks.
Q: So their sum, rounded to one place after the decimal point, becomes 91.9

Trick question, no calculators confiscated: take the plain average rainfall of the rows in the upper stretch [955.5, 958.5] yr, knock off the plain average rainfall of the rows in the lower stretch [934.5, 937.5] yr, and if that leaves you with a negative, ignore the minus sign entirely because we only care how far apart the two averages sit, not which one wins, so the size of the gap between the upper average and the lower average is 10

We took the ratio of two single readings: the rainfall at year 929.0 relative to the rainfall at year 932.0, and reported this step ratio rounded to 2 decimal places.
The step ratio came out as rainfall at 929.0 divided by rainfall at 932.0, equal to 1.16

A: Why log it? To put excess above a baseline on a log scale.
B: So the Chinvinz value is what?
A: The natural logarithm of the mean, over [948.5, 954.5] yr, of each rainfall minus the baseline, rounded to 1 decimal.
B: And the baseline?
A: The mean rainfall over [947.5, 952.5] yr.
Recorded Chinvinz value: 0.1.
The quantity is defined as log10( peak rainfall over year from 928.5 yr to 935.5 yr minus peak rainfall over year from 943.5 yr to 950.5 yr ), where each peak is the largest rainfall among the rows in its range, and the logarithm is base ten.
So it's 1.1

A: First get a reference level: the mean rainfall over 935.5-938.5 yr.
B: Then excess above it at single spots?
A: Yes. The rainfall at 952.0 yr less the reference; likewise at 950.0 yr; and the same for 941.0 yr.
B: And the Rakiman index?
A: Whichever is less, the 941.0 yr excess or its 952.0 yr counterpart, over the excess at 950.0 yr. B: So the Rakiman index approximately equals 0.51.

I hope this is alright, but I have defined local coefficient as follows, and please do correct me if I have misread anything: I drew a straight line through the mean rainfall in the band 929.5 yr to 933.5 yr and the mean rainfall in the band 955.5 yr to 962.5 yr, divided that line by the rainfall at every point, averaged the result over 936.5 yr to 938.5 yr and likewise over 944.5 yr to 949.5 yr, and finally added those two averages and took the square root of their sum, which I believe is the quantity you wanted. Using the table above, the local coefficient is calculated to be 1.47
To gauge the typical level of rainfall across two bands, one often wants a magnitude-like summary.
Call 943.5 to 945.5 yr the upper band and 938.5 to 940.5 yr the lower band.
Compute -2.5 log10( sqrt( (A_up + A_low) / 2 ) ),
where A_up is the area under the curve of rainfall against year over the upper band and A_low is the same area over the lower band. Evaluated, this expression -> -2.38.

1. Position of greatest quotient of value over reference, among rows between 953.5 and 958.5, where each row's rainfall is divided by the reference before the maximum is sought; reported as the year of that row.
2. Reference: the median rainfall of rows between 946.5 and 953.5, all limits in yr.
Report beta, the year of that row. 955.0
